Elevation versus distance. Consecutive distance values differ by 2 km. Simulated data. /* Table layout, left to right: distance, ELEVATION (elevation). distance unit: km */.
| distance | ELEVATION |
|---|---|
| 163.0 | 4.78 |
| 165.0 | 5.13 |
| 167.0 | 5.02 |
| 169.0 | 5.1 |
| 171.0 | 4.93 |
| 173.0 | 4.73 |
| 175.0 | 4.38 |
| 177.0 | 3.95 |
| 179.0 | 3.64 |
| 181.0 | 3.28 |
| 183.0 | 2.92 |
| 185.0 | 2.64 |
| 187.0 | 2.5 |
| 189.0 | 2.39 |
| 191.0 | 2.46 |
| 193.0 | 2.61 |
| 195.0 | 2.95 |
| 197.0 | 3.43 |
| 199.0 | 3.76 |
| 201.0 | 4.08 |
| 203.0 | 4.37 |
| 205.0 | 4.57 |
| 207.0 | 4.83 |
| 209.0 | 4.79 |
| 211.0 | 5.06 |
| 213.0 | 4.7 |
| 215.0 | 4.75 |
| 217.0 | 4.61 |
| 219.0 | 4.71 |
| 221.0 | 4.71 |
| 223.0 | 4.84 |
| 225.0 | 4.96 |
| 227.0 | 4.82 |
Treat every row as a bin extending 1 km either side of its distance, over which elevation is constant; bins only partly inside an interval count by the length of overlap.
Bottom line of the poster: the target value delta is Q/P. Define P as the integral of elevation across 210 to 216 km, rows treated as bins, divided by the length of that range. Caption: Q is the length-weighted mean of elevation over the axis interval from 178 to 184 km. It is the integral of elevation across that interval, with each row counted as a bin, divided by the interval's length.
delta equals 0.7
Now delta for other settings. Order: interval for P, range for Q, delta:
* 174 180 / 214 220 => 1.2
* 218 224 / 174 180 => 0.8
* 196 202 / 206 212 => 1.3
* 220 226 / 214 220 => 1.0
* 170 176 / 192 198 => 0.6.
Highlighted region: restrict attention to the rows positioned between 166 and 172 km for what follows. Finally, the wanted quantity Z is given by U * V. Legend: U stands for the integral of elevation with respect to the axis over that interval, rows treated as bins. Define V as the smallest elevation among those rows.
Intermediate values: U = 30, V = 4.93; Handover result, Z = 148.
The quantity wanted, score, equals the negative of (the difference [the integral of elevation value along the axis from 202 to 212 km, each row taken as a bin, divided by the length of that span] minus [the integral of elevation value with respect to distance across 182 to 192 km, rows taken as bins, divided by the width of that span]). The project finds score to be -2.1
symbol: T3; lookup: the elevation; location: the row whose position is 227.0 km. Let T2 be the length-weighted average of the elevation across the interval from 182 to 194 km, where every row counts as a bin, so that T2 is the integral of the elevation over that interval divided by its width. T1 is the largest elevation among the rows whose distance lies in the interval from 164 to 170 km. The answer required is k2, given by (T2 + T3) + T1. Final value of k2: 12.5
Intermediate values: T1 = 5.13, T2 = 2.6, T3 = 4.82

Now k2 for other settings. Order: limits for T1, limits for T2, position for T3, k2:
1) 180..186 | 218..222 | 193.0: 10.6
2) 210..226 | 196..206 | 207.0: 13.9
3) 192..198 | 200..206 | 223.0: 12.6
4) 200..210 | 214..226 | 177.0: 13.5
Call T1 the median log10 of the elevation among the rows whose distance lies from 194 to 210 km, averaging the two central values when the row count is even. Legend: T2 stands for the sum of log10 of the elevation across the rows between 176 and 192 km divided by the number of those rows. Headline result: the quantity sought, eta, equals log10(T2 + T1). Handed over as 0.038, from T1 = 0.626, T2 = 0.47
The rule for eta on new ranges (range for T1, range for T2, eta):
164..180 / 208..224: 0.134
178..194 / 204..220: 0.040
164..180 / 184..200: 0.054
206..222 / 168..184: 0.108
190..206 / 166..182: 0.076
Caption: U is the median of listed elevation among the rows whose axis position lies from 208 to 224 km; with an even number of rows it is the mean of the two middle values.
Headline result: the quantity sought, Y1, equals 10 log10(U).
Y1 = 6.7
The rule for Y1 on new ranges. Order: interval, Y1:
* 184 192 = 3.9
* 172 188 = 5.4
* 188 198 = 4.2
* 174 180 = 6.0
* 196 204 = 5.9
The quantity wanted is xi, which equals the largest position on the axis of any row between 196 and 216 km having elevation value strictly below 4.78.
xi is 215.0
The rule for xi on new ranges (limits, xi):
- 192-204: 203.0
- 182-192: 191.0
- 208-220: 219.0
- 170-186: 185.0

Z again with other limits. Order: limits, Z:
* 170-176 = 123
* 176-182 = 71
